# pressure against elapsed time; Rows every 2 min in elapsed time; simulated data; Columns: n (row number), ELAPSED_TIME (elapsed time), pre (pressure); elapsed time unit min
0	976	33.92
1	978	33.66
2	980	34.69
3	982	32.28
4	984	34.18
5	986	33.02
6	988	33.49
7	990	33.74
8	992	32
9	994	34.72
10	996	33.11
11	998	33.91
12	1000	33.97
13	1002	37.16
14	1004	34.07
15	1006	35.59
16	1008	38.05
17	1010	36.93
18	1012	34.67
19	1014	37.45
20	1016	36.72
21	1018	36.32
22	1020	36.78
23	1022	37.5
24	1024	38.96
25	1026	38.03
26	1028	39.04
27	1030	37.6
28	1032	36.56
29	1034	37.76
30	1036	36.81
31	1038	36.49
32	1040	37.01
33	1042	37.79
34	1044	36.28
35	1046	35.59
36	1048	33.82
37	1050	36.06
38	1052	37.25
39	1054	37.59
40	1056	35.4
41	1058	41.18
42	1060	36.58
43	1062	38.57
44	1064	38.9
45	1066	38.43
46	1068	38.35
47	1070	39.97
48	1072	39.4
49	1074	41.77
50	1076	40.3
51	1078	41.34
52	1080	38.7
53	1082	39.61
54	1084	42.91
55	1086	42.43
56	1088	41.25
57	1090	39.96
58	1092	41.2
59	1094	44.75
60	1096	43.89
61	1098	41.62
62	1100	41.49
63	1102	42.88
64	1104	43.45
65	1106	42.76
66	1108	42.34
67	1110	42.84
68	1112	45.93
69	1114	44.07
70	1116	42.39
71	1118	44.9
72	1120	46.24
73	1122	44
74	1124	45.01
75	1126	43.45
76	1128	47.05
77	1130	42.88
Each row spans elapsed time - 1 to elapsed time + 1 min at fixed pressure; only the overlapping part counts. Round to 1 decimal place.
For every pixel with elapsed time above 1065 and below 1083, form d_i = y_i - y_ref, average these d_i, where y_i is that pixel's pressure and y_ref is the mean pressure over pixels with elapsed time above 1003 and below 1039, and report 2.8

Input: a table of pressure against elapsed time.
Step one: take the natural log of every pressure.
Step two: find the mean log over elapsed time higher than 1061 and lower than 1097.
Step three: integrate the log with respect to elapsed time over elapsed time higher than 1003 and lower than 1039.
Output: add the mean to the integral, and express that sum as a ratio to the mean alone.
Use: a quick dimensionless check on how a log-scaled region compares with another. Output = 36.1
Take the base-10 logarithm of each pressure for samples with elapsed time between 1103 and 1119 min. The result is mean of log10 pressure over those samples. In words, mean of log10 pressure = 1.64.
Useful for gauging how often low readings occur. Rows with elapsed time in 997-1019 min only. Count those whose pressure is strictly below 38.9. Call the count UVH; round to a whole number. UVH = 11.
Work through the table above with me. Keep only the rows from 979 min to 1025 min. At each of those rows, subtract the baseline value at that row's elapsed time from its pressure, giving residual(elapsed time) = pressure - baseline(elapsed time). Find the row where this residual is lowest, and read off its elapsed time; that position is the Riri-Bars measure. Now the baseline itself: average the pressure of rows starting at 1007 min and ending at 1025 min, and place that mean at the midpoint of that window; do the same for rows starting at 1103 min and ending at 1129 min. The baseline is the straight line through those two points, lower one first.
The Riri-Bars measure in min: 992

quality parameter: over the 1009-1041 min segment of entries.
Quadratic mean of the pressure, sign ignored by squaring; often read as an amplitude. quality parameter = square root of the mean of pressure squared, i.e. 37.2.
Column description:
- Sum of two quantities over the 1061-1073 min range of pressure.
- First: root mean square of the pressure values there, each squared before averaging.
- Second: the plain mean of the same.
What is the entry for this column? 77.9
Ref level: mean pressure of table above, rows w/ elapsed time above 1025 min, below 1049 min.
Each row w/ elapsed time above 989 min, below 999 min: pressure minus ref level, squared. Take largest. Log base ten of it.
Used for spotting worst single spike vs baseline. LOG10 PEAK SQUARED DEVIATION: 1.4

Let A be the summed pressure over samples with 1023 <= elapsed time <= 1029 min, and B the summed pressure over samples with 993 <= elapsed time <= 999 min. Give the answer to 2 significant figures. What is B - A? -14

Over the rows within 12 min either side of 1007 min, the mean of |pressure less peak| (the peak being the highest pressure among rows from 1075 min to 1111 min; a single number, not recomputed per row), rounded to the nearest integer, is 9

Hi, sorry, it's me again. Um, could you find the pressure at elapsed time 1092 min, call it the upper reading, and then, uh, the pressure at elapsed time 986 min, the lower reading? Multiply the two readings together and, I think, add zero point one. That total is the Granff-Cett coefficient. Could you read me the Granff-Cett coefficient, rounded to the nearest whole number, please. 1361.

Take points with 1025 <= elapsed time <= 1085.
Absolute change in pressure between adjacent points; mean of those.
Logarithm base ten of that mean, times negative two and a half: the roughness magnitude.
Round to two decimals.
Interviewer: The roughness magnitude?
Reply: -0.46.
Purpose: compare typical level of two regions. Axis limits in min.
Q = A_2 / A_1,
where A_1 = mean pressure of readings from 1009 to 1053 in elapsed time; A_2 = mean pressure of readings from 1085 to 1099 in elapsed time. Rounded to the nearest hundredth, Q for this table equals 1.14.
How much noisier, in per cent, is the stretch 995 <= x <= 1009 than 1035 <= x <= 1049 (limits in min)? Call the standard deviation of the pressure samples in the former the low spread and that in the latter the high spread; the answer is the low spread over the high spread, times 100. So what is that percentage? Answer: 147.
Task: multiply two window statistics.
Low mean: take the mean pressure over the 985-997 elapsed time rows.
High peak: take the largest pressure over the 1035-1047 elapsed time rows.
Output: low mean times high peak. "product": 1260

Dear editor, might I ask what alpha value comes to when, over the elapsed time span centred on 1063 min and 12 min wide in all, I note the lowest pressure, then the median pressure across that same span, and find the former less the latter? -1.9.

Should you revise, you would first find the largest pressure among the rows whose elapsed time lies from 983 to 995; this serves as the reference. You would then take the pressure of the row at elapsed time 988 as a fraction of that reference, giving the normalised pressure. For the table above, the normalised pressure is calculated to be 0.96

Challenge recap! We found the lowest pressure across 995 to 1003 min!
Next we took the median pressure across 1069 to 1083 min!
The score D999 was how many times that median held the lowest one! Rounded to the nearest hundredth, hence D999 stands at 1.21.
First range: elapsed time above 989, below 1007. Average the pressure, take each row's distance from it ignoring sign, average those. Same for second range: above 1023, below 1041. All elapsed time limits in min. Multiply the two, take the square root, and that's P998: 0.90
